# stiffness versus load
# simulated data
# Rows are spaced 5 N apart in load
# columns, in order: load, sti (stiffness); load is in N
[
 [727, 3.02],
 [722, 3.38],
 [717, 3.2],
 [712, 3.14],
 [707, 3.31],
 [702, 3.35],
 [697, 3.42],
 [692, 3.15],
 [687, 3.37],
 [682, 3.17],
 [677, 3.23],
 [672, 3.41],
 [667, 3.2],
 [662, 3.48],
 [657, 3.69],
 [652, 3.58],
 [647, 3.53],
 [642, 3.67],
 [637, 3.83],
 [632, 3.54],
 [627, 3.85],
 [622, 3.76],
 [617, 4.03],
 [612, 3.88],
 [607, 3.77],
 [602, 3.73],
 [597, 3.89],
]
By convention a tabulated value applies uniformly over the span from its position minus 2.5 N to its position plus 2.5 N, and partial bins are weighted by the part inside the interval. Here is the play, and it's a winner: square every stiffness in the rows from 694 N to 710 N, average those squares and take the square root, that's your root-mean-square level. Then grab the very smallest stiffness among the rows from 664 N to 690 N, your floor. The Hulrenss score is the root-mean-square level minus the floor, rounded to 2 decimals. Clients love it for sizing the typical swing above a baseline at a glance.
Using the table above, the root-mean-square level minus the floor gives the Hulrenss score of 0.19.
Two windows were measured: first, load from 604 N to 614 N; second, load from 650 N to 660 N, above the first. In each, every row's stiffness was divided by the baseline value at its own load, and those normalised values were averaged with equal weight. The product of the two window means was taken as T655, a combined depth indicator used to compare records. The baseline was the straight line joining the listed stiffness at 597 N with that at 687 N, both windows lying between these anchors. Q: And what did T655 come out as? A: 1.02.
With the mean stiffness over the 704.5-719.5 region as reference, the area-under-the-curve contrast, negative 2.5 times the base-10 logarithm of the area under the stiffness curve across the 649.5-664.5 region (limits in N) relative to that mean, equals -3.06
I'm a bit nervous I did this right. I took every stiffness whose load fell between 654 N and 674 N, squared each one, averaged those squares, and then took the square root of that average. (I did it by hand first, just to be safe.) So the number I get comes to 3.4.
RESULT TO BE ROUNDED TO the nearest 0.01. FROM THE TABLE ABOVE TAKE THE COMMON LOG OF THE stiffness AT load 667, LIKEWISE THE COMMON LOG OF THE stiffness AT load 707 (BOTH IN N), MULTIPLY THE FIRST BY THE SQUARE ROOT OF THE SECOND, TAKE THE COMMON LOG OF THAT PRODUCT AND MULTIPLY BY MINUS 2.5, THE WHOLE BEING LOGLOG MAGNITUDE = 1.10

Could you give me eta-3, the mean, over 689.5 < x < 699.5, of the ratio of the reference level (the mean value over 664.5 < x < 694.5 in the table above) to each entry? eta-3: 0.993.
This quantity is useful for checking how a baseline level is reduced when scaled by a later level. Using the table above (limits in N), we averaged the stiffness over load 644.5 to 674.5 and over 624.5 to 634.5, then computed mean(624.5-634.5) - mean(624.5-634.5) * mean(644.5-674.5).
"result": -9.2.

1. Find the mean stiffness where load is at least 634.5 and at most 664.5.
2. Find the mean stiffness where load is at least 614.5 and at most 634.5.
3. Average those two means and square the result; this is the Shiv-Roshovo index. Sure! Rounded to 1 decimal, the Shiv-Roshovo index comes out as 13.8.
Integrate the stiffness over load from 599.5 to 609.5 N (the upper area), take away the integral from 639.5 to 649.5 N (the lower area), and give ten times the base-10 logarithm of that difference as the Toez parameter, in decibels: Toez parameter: 2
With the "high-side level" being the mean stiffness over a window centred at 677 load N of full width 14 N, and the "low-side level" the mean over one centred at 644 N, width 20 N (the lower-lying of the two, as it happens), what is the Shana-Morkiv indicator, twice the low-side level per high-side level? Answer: 2.23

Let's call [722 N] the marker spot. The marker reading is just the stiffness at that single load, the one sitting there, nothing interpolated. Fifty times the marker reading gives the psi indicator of 169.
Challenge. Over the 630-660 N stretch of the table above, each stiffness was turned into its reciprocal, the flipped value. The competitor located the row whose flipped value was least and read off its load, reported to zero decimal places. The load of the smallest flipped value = 637 N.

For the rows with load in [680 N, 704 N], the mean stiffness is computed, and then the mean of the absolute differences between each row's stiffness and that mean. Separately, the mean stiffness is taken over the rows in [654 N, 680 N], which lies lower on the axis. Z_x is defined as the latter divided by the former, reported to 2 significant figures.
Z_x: 32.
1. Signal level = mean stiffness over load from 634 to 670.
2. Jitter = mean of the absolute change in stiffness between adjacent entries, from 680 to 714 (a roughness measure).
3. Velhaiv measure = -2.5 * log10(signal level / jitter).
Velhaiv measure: -3.36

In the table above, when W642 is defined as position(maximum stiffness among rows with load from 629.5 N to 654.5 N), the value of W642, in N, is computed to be 637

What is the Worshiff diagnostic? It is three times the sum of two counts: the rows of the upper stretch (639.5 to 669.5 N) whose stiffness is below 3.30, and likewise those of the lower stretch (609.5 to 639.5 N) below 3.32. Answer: 3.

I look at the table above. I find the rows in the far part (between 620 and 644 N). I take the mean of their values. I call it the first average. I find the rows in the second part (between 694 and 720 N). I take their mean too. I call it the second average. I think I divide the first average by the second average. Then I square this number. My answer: 1.29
